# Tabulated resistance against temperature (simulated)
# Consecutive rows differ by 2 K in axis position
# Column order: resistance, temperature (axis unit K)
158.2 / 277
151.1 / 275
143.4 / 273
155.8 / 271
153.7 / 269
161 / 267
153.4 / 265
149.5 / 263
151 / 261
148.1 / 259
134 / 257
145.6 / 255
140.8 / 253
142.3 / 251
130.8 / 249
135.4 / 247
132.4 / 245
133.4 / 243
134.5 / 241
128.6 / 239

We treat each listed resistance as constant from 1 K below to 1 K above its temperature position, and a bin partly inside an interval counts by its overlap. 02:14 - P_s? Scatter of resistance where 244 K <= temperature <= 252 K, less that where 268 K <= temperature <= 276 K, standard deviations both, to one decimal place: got -0.3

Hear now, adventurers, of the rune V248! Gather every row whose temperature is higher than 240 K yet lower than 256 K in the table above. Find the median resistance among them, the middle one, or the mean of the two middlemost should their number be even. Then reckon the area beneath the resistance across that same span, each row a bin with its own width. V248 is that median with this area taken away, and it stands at -2055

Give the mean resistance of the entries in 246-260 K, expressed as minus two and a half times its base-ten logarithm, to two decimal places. -5.36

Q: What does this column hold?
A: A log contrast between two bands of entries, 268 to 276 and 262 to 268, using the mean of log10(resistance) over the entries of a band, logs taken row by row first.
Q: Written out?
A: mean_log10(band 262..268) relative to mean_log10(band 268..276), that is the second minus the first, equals 0.010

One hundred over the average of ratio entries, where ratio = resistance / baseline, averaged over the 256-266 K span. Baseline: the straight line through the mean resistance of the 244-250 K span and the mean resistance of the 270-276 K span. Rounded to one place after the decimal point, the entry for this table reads 96.6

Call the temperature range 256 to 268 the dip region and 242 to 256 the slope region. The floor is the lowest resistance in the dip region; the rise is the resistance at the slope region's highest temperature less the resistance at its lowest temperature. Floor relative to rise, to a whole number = 11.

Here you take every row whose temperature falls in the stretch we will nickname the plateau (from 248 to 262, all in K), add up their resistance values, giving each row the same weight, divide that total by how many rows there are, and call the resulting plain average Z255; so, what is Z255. 142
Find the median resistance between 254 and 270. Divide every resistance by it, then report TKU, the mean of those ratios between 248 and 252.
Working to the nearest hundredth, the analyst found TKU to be 0.91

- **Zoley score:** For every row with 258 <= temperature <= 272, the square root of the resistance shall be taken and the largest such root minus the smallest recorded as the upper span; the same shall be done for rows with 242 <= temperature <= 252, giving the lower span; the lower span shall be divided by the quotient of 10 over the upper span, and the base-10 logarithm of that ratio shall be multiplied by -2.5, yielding 4.0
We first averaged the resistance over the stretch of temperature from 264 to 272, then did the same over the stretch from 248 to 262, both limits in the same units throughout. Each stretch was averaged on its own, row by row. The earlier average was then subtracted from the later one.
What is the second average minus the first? -14.2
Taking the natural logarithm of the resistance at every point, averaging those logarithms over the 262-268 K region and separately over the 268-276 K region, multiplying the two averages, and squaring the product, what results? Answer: 639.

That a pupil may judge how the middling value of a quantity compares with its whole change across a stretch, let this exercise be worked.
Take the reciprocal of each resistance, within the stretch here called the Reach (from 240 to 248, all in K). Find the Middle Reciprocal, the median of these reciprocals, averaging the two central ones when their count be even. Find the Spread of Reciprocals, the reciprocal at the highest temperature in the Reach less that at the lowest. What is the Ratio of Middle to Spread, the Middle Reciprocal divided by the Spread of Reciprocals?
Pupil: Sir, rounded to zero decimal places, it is -151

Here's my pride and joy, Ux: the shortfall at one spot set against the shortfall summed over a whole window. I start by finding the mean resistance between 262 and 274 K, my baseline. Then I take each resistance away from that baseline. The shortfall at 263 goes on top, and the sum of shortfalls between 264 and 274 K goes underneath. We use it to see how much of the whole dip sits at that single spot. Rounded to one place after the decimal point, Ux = -1.0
